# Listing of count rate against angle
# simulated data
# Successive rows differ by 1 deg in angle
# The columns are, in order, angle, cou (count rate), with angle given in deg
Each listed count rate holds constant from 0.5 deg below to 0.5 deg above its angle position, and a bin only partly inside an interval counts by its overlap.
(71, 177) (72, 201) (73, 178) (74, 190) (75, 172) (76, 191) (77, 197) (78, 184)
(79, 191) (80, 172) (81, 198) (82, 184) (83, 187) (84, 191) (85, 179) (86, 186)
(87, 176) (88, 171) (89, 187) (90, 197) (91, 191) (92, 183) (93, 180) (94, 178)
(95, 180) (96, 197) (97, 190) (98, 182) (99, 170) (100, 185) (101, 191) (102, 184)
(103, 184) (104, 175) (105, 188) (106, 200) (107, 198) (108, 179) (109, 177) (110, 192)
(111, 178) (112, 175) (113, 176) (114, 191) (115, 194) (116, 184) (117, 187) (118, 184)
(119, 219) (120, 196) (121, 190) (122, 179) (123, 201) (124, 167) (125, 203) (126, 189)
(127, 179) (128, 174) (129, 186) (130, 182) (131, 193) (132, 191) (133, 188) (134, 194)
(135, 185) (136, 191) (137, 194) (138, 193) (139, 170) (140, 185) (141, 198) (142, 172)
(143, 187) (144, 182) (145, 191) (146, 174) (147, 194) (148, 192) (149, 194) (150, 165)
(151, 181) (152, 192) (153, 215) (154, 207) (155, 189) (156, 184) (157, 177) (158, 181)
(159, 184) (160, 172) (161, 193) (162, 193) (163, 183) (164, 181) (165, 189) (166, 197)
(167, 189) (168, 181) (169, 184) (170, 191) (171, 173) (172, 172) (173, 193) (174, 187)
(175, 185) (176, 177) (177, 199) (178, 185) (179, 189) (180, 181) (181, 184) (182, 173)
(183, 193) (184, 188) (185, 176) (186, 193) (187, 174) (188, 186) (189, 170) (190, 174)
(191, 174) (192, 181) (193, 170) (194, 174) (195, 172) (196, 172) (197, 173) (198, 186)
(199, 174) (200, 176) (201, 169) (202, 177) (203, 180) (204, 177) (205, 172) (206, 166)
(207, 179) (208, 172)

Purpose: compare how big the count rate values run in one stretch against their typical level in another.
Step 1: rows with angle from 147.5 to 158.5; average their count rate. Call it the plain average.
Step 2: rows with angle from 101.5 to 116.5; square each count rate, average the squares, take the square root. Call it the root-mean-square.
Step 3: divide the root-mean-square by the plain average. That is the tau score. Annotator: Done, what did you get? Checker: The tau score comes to 0.98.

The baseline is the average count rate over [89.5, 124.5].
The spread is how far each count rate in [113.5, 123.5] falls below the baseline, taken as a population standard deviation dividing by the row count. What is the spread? 11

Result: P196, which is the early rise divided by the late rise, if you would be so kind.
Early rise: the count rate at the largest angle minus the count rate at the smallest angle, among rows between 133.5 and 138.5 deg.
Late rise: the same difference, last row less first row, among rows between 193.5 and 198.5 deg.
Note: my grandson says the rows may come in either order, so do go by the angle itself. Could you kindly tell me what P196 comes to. -0.1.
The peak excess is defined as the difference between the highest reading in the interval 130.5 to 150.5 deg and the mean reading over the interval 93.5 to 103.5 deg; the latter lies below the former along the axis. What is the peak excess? 14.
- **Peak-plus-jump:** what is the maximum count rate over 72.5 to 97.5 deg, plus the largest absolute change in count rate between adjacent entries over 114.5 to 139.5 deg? 234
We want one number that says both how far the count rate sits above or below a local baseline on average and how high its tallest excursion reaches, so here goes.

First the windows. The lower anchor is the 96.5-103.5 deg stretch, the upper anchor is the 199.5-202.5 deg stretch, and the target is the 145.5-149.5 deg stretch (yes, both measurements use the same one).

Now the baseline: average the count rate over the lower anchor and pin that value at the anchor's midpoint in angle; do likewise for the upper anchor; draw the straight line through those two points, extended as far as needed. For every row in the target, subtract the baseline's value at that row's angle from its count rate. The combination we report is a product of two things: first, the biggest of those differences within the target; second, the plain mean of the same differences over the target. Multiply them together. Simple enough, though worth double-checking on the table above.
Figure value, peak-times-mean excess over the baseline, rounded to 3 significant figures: 140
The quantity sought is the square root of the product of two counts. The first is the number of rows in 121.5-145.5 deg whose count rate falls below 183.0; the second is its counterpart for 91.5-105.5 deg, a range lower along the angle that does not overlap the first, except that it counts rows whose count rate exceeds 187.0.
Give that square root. 5.7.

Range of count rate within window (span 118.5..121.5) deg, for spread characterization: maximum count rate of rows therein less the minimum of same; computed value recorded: 29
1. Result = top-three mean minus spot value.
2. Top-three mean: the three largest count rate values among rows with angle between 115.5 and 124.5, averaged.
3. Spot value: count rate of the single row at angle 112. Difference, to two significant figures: 30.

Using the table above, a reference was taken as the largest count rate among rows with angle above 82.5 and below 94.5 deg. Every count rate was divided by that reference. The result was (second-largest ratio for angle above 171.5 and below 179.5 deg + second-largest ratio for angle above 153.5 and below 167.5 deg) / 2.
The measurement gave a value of 0.99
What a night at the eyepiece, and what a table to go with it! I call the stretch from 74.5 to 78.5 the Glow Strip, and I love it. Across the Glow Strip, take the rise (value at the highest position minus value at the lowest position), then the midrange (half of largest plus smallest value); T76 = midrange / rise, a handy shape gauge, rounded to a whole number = 15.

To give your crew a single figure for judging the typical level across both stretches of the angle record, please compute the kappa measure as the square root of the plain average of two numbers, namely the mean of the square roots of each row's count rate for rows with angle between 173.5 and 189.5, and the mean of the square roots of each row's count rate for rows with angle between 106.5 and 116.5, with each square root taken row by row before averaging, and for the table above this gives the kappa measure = 3.68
